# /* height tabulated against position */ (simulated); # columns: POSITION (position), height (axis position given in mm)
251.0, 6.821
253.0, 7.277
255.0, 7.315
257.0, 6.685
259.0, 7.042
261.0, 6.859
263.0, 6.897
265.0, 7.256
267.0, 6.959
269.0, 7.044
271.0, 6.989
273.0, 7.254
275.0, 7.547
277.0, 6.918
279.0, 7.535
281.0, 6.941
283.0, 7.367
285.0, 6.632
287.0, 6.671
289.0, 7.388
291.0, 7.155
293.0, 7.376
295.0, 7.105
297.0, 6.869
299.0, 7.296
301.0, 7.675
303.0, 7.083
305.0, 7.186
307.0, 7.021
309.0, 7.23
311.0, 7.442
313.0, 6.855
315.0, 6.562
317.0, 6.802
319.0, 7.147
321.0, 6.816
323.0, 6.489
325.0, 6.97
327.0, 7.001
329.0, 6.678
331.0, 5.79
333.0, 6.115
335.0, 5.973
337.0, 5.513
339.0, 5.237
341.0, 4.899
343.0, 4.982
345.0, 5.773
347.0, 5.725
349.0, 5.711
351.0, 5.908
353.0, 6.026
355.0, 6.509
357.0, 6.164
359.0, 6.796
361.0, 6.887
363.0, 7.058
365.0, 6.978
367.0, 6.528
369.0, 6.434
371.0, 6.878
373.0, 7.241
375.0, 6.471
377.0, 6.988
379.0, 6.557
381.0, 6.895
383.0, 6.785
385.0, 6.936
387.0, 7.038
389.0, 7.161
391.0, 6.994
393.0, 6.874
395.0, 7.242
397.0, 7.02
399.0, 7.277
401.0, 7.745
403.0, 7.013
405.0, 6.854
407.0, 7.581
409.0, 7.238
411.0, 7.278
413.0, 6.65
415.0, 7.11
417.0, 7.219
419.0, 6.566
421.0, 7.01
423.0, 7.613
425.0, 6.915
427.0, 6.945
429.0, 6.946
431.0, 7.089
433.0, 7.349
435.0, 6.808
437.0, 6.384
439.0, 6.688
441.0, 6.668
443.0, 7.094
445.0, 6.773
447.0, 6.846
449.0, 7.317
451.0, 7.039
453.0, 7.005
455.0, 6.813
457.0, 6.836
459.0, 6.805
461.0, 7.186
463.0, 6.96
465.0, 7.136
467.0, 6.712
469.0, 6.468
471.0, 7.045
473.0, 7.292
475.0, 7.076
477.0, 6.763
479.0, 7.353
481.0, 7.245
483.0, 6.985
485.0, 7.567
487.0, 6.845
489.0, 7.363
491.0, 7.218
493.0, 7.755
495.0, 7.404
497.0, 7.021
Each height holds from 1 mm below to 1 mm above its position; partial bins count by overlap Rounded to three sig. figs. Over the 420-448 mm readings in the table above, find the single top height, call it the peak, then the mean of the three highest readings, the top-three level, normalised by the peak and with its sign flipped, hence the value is -0.966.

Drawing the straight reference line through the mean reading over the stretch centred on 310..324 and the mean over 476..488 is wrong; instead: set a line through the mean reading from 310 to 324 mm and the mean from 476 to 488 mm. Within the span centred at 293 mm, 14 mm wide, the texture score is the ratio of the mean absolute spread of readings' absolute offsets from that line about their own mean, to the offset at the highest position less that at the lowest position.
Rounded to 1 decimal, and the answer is 0.5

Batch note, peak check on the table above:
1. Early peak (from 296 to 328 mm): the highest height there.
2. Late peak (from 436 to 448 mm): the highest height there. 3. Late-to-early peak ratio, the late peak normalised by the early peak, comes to 0.92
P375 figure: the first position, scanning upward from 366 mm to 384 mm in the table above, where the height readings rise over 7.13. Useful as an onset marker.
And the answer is 373.0 mm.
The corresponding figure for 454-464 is 461.0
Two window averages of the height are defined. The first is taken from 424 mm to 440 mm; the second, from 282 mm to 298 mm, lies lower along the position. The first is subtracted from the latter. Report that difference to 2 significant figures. 0.18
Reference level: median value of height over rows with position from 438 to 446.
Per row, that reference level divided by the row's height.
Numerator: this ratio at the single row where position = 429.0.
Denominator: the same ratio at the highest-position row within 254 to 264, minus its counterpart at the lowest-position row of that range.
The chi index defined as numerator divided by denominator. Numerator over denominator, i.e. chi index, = 17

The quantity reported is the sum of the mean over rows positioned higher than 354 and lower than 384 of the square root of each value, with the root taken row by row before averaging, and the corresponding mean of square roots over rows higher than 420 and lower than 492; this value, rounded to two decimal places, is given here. 5.24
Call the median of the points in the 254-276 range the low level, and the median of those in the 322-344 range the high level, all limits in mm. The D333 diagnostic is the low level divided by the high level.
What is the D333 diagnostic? 1.18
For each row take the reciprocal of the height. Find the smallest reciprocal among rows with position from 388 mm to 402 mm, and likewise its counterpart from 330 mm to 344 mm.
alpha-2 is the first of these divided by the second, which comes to 0.79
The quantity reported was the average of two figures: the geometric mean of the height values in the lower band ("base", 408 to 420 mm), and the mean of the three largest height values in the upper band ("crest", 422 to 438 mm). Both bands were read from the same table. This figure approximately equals 7.18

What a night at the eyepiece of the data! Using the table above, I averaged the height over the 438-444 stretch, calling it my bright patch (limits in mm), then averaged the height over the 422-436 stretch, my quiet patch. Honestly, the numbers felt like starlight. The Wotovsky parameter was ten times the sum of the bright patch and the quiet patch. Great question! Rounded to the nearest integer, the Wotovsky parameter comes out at 139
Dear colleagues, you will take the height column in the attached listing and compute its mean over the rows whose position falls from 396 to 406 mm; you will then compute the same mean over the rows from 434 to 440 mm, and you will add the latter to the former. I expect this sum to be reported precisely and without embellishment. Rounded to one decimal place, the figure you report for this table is 13.8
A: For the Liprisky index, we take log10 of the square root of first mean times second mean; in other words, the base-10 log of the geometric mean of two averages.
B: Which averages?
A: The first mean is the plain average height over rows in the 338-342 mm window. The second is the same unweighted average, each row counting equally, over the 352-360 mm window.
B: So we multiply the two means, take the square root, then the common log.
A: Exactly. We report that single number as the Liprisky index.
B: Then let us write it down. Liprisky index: 0.755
